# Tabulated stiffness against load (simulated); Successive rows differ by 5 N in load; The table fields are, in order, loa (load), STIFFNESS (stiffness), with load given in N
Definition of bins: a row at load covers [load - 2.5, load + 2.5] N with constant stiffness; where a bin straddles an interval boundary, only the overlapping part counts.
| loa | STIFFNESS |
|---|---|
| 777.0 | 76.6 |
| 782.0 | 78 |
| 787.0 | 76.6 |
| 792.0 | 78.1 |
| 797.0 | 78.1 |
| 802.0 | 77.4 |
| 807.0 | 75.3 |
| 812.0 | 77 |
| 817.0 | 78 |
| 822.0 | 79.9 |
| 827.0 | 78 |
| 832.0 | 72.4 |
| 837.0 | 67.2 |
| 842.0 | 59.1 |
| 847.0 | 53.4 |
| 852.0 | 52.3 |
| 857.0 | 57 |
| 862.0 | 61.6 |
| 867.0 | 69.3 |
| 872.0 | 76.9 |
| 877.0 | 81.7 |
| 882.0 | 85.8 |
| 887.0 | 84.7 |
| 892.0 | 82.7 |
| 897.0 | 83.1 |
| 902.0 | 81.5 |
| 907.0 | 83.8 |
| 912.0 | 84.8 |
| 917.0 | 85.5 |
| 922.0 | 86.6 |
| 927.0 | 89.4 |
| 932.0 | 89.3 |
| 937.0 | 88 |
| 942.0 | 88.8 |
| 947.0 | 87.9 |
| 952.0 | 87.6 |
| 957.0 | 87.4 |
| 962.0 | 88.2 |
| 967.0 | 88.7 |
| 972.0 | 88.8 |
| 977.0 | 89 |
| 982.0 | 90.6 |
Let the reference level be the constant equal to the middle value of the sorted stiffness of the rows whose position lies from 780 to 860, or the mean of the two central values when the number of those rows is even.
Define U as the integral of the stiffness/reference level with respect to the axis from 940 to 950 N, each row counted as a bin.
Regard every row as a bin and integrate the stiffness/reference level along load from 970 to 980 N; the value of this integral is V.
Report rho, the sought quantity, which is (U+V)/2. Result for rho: 11.5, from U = 11.5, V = 11.6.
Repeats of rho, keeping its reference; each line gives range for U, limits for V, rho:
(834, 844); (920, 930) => 9.9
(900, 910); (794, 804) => 10.5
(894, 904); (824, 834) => 10.3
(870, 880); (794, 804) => 10.3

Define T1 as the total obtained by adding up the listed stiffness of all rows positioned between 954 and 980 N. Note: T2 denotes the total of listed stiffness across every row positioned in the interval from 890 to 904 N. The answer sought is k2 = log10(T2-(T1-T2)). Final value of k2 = 1.7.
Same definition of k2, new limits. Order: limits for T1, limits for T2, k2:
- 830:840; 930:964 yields 3.0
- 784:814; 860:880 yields 2.1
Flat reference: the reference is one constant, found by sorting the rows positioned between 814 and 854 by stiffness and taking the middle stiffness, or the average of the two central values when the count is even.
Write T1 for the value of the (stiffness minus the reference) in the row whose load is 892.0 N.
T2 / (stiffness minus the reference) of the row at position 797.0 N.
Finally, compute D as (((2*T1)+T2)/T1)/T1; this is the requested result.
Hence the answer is 0.20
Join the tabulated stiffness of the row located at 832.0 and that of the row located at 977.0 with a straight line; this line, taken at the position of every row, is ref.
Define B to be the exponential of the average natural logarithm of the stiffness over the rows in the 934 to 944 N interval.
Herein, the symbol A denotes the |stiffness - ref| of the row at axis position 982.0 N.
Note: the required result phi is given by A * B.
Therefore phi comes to 91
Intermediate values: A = 1.0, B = 88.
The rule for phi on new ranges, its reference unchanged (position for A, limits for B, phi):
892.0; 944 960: 301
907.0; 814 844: 203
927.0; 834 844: 386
